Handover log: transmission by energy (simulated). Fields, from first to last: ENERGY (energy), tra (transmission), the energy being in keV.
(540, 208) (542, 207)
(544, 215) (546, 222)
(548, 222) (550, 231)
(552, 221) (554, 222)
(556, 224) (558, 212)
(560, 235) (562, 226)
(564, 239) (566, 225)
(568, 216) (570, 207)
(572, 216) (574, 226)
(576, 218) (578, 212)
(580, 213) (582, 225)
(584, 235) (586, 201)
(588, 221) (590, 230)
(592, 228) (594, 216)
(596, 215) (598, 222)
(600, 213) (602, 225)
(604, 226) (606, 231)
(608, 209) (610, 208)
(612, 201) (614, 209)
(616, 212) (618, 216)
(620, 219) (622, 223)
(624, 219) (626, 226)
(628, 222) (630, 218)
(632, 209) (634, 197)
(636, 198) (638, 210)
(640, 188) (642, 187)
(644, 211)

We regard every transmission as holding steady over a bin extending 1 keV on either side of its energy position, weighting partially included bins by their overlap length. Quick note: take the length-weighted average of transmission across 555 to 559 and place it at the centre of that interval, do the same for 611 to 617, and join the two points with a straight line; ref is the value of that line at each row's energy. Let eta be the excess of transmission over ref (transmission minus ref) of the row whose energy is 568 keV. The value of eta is 0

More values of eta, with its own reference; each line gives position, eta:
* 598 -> 12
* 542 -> -14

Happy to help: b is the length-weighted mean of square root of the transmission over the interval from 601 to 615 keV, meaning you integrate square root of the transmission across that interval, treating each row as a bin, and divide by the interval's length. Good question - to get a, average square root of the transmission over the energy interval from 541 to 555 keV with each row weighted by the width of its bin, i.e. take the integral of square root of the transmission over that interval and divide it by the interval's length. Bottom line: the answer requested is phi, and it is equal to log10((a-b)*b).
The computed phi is 0.35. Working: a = 14.8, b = 14.7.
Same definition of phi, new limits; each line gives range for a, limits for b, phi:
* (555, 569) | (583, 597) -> 0.35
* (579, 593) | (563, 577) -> -0.39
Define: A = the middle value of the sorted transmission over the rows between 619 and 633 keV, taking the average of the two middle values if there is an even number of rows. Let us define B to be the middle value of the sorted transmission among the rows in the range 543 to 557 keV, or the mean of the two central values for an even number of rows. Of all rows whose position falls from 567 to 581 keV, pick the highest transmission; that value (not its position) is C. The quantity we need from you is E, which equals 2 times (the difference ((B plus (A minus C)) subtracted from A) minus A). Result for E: -430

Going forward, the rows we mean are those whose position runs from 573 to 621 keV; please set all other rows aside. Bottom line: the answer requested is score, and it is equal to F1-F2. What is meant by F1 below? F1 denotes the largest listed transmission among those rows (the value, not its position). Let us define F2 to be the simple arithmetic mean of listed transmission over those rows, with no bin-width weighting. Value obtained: 17.0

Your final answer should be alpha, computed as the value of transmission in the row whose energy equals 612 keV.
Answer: 201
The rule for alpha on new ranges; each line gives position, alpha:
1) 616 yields 212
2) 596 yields 215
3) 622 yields 223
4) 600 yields 213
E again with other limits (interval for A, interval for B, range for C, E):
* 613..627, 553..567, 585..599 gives -428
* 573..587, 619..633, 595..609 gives -412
